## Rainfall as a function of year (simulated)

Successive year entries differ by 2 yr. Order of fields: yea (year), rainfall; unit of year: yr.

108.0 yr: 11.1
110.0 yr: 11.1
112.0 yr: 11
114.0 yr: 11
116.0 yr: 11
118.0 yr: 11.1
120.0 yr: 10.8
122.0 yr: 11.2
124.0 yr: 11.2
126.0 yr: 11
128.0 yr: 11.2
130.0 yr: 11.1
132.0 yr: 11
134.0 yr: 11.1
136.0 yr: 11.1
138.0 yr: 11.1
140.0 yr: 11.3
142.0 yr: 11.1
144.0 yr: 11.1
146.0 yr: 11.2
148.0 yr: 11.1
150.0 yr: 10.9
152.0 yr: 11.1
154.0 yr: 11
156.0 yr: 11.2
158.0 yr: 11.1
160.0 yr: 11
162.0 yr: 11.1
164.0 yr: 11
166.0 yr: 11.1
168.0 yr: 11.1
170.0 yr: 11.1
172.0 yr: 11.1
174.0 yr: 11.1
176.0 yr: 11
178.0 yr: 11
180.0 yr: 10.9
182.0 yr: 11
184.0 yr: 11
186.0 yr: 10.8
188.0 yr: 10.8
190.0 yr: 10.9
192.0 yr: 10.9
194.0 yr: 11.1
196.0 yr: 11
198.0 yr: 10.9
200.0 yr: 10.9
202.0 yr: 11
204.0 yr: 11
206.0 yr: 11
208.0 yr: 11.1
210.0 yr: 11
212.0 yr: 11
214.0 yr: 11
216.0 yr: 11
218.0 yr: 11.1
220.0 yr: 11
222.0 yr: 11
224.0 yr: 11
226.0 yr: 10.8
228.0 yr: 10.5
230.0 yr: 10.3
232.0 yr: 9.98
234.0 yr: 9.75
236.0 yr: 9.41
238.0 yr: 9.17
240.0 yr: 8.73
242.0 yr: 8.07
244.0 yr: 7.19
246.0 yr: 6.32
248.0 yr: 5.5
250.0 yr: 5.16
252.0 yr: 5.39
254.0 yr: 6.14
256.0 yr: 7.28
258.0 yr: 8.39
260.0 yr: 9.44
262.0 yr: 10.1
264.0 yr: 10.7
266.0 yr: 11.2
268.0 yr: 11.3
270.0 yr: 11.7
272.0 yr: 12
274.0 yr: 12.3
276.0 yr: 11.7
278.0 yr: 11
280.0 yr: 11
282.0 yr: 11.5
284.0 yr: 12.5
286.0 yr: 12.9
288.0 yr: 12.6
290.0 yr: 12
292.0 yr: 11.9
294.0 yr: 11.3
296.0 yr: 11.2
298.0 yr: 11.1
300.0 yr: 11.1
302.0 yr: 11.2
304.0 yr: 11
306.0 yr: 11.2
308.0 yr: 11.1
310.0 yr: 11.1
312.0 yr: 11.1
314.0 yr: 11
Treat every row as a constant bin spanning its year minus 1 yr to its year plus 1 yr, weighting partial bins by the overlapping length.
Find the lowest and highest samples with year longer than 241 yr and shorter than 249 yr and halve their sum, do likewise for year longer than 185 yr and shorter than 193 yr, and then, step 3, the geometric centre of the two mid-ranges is 8.6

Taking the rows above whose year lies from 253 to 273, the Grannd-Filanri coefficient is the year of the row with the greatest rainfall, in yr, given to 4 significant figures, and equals 272.0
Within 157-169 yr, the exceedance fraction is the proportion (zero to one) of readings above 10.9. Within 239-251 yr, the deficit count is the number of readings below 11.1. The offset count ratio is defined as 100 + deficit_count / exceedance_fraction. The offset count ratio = 106.0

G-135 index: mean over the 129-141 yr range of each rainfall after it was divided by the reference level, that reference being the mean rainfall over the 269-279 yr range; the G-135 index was 0.947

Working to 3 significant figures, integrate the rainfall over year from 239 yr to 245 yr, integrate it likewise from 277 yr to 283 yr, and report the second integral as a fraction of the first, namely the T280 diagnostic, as 1.40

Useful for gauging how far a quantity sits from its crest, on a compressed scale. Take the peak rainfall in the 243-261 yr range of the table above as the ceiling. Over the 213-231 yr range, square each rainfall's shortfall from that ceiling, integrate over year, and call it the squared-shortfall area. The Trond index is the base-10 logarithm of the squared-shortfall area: 1.57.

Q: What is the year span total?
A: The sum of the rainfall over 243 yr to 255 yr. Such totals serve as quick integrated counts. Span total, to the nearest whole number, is 36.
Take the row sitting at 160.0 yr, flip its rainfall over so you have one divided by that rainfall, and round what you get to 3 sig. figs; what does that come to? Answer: 0.0909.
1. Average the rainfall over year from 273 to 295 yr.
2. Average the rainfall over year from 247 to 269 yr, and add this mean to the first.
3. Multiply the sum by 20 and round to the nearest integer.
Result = 402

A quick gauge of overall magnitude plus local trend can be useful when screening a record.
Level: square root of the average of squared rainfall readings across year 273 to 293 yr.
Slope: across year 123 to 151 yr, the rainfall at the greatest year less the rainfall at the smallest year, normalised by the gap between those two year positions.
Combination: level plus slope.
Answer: 11.9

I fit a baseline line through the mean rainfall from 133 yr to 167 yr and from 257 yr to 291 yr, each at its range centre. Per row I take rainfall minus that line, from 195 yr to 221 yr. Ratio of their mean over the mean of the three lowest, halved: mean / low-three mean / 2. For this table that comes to 0.38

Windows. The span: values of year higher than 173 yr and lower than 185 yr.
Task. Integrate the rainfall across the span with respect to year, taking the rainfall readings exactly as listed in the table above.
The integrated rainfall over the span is 132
